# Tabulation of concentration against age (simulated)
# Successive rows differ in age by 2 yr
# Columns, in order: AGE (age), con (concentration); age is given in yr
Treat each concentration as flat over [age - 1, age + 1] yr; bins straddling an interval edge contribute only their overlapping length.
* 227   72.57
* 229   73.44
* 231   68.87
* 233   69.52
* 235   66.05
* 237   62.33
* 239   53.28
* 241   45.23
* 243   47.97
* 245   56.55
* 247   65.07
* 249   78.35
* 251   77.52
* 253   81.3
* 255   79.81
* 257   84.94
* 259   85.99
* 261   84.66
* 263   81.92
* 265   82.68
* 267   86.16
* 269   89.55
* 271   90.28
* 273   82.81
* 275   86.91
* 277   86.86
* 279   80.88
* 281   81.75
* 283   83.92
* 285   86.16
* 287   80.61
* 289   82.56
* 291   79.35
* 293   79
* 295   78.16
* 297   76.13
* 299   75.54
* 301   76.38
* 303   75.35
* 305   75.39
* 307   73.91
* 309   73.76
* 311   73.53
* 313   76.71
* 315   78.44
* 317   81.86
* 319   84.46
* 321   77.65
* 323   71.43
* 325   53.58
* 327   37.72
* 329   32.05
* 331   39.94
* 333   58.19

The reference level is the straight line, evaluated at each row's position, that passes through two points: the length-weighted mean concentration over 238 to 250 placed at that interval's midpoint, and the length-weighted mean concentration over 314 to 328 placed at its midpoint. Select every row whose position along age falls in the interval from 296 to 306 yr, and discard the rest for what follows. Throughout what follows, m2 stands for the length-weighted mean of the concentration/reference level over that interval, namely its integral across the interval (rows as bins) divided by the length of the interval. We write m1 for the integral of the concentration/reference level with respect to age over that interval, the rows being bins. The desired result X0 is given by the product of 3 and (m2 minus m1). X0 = -31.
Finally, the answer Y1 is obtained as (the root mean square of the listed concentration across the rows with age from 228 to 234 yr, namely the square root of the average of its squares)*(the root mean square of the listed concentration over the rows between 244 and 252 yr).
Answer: 4942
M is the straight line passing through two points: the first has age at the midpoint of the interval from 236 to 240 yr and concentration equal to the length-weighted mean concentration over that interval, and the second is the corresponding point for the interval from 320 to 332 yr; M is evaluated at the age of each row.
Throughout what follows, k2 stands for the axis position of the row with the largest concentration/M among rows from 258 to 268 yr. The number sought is 267 yr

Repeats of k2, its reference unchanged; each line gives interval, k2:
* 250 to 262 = 259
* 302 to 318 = 317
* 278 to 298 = 285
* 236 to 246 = 237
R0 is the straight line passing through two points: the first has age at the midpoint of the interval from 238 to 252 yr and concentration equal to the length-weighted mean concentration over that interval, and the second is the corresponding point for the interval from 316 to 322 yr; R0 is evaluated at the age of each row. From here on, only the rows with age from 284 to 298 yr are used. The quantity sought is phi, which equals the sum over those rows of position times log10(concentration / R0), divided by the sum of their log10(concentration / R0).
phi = 288.8 yr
